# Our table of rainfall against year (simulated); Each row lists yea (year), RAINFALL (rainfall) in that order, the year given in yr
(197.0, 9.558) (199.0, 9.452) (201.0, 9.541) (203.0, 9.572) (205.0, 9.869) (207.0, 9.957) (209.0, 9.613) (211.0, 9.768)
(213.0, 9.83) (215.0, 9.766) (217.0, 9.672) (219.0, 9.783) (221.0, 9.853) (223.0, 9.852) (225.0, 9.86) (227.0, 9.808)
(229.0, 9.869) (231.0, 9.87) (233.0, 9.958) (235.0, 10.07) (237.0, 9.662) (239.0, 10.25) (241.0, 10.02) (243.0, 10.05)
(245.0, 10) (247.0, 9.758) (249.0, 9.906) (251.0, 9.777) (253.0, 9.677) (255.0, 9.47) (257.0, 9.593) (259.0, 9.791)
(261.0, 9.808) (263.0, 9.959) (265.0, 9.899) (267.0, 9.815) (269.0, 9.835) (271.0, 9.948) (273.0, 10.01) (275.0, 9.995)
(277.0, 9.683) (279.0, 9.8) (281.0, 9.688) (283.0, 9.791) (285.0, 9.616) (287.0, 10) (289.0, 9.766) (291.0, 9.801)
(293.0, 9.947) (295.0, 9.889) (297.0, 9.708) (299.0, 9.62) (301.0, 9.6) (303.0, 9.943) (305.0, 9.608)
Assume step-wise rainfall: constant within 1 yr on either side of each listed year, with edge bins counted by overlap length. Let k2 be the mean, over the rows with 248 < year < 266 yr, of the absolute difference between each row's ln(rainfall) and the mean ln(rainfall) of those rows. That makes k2 0.013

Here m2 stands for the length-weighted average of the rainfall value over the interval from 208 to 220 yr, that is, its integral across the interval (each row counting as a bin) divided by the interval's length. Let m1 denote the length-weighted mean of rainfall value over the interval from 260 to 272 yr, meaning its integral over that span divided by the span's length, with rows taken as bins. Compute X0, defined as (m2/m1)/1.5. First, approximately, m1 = 9.88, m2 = 9.7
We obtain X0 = 0.657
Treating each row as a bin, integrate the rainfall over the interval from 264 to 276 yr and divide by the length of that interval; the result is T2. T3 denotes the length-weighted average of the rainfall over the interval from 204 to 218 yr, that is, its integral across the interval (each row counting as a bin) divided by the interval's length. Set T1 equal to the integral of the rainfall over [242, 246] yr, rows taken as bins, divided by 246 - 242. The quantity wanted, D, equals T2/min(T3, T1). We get 1.01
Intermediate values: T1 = 10.0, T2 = 9.9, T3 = 9.78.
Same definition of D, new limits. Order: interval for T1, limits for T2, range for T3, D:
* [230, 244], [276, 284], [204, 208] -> 0.98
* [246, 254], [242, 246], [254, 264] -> 1.03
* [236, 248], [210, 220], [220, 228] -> 0.99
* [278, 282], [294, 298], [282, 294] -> 1.01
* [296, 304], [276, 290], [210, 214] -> 1.00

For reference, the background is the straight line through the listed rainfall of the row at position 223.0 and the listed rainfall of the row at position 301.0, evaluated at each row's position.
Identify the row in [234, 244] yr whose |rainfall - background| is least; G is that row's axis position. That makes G 237.0 yr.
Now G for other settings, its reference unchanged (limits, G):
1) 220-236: 223.0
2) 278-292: 281.0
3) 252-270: 259.0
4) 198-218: 205.0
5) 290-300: 299.0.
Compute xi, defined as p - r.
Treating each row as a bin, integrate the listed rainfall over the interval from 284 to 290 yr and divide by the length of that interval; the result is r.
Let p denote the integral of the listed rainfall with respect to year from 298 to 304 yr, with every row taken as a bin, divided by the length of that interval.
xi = -0.07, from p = 9.7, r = 9.79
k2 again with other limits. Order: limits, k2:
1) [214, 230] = 0.005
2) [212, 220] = 0.005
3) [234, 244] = 0.014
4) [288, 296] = 0.007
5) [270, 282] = 0.013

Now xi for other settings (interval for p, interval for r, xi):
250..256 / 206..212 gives -0.14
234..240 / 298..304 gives 0.27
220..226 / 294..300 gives 0.12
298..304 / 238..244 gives -0.39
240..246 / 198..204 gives 0.50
